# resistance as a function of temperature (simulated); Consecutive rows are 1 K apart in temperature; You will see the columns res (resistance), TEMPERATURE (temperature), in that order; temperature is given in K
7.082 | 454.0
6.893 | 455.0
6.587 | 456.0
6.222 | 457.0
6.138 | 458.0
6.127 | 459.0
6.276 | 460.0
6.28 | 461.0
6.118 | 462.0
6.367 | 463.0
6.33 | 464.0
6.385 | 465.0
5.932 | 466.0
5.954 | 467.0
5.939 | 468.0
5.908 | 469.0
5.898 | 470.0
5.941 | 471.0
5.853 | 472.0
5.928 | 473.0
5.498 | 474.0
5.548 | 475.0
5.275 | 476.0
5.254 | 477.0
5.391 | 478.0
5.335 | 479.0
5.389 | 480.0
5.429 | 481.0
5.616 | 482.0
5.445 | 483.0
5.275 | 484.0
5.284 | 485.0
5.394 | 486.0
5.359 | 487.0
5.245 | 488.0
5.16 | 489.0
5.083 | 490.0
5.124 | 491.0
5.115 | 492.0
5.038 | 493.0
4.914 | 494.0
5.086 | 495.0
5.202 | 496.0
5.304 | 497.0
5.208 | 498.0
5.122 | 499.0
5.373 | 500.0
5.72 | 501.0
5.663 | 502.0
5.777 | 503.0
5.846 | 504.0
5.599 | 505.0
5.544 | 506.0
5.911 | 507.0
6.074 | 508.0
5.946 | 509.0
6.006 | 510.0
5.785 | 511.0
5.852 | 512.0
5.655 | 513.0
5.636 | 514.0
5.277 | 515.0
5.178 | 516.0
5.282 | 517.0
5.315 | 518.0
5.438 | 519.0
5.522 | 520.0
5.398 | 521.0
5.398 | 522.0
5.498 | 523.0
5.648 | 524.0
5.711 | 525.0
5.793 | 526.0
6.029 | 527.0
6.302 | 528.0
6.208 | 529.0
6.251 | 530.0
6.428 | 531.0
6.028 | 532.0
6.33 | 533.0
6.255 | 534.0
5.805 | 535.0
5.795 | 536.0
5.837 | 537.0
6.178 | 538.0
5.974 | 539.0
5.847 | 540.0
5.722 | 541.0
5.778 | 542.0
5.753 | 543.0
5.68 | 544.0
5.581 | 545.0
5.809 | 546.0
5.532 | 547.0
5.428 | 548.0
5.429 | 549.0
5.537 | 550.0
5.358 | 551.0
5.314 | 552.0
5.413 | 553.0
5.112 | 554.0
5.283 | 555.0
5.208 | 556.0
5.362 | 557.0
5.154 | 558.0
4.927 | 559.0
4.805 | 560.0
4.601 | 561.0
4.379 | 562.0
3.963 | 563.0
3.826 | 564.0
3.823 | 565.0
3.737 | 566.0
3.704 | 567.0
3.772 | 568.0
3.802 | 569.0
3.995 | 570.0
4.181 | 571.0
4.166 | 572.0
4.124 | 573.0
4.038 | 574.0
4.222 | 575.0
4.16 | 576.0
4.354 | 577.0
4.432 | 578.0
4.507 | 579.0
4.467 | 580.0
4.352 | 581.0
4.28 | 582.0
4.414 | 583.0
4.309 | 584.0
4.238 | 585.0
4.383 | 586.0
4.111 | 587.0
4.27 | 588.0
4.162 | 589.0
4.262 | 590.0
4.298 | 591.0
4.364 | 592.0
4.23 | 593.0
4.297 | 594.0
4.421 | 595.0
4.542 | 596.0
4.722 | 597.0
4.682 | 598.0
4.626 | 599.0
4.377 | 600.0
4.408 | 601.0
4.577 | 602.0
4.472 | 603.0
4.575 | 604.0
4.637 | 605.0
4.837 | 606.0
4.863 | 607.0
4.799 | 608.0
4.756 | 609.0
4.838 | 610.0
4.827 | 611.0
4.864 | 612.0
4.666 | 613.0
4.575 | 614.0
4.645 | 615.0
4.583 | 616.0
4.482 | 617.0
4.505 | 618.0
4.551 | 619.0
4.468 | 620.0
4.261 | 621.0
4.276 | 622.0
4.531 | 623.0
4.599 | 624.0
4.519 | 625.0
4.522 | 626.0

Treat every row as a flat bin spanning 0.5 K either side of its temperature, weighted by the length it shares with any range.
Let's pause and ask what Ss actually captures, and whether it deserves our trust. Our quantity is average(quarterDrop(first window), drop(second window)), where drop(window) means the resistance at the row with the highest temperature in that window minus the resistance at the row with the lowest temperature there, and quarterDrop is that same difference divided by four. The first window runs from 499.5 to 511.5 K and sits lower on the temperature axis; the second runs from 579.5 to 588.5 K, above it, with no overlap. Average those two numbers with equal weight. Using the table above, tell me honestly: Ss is 0.0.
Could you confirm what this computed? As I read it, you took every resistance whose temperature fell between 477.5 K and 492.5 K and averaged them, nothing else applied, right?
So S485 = 5.3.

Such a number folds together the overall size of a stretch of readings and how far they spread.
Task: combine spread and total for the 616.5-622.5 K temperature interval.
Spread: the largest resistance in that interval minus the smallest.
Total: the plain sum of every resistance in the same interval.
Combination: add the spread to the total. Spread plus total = 27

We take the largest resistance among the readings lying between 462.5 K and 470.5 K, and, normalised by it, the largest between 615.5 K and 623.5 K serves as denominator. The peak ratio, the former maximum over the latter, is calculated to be 1.39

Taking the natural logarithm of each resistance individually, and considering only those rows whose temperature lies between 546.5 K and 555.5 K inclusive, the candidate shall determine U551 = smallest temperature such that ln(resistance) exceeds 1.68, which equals 547.0 K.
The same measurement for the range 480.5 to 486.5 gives 481.0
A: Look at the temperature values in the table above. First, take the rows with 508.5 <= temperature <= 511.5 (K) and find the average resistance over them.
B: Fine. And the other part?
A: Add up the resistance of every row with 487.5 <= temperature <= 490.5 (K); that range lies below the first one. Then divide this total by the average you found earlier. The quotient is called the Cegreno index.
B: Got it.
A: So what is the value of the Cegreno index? 2.6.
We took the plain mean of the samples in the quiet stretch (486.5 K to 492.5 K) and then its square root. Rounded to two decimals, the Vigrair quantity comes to 2.28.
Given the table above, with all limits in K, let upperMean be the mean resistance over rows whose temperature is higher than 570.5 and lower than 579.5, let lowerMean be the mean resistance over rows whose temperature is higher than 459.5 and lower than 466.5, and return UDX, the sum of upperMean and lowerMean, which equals 10.5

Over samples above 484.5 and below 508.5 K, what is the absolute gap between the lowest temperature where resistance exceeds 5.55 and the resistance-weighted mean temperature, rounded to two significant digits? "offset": 4.2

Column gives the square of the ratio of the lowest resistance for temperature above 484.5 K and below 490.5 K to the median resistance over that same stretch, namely 0.932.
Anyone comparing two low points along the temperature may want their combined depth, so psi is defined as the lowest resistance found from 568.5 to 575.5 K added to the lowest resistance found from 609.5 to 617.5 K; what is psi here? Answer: 8.3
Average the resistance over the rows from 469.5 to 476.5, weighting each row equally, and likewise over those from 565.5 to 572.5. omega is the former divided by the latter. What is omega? 1.5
